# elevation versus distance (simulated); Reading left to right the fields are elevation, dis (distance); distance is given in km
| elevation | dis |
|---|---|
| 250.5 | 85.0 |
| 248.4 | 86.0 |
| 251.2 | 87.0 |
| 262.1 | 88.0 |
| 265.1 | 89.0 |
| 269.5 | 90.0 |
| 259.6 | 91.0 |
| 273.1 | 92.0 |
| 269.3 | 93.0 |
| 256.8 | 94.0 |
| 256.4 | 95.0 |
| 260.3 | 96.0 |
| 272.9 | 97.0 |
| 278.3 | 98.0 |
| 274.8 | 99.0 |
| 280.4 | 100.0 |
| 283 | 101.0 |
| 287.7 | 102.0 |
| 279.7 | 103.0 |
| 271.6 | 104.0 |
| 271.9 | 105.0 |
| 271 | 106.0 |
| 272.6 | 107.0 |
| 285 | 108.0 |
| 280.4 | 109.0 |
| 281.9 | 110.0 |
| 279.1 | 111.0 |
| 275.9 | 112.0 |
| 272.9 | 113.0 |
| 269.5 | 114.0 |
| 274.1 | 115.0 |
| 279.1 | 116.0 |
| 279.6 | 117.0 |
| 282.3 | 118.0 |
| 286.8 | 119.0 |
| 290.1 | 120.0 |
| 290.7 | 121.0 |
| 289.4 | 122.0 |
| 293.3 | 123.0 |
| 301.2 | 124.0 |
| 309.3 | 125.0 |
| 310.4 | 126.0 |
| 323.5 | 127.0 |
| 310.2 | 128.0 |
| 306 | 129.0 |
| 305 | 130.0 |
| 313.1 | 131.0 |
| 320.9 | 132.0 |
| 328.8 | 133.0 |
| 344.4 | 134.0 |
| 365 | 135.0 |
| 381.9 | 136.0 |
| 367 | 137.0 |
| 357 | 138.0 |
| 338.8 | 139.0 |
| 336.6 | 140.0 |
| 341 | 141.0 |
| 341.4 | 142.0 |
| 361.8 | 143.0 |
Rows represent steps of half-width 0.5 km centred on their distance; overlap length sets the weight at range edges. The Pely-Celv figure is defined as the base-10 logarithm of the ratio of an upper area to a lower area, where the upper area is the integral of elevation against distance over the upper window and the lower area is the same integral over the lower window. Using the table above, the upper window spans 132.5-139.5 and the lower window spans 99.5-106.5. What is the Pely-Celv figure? 0.11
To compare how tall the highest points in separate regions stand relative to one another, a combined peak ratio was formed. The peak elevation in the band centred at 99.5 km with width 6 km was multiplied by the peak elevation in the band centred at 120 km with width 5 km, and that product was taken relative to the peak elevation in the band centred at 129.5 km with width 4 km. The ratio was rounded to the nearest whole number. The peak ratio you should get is 267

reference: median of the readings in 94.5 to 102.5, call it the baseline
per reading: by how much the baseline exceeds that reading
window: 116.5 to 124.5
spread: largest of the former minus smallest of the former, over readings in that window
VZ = 22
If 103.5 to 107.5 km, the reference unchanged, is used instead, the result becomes 2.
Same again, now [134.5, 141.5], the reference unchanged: 45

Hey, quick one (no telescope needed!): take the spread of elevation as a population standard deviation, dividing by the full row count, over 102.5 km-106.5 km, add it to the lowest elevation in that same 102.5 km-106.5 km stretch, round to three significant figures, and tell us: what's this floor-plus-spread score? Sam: 275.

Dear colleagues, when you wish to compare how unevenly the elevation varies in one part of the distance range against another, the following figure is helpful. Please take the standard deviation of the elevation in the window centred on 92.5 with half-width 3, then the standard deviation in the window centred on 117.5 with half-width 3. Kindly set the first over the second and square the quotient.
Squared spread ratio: 1.6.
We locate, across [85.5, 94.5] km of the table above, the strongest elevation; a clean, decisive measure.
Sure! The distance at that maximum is 92.0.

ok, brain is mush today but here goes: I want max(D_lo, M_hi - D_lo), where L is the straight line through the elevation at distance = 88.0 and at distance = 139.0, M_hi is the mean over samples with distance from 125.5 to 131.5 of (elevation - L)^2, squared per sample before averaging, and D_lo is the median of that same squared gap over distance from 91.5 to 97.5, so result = 108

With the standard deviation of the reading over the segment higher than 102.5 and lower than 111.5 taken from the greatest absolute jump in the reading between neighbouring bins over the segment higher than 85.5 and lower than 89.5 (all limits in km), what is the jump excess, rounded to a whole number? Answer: 6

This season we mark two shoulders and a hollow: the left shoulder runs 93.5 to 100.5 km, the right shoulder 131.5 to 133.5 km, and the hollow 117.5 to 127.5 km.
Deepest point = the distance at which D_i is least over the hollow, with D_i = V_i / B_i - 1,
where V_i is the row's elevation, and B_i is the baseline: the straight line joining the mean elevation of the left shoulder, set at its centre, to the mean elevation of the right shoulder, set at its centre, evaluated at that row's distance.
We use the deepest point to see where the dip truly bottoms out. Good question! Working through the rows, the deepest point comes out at 118.0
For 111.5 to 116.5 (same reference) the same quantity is 114.0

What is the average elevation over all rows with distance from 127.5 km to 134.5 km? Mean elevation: 318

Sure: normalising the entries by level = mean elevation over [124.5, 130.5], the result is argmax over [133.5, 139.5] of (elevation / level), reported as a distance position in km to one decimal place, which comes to 136.0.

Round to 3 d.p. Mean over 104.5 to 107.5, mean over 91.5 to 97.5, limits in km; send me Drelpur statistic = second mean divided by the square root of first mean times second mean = 0.987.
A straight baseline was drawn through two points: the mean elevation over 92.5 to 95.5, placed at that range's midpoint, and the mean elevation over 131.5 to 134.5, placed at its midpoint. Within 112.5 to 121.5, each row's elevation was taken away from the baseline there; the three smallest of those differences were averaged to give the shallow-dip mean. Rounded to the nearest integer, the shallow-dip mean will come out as 19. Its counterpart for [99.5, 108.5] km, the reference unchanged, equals -10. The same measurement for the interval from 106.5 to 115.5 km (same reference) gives 6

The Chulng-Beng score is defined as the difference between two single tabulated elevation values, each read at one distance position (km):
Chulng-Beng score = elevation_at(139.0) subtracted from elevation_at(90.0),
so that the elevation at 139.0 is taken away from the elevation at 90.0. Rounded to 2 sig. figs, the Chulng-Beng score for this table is -69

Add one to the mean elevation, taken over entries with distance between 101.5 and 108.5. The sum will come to 278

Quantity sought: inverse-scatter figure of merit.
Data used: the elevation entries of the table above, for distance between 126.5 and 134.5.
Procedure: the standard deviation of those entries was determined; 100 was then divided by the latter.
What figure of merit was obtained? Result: 8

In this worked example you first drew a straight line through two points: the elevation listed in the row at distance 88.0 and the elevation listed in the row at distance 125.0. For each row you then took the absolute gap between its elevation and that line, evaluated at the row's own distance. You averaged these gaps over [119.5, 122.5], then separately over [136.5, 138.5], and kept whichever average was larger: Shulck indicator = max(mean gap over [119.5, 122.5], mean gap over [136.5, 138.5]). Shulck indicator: 36.8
